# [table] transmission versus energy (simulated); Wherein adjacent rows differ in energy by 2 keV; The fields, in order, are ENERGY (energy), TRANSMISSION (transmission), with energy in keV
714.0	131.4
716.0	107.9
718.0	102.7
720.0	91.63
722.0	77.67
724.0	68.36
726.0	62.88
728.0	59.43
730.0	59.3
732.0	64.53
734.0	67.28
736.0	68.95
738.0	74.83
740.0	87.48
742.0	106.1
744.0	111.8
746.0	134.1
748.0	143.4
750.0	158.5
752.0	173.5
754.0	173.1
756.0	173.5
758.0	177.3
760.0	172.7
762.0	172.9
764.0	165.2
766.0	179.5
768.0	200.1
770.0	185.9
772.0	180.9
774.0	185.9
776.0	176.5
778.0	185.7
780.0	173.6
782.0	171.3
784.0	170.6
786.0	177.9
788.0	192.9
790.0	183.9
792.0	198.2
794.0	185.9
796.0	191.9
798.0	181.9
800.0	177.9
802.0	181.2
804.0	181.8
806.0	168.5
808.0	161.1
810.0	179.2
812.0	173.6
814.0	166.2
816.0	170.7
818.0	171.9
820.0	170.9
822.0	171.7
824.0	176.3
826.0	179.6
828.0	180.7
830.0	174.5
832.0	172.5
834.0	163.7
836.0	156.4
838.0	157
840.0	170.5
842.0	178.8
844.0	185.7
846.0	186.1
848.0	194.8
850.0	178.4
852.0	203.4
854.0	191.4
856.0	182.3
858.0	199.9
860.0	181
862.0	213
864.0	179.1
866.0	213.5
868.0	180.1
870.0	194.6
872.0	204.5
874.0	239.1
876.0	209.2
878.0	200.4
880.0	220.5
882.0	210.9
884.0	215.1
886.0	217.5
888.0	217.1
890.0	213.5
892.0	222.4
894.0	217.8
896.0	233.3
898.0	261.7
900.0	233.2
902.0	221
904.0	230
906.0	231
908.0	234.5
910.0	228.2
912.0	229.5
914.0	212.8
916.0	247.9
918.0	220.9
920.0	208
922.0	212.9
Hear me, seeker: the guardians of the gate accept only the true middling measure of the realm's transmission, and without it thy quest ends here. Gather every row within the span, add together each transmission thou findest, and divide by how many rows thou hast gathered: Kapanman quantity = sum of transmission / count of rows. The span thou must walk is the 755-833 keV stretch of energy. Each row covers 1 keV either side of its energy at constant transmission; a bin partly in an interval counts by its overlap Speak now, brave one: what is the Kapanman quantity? 178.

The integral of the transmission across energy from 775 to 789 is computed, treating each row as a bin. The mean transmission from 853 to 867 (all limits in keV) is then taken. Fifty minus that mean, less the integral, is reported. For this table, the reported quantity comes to -2641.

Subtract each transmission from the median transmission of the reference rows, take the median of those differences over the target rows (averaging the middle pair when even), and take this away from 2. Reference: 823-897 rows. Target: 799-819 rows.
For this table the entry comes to -20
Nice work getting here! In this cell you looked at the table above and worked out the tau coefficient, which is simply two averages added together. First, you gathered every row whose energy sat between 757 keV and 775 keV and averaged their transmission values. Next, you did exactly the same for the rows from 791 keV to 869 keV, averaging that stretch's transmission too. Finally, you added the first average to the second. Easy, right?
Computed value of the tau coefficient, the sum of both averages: 360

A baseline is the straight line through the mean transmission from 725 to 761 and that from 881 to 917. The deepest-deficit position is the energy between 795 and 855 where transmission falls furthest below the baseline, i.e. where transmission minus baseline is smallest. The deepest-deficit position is 838.0 keV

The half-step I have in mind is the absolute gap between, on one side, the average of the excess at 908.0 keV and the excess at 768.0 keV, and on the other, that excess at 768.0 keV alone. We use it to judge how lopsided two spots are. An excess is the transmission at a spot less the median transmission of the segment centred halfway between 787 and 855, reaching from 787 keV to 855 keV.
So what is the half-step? 17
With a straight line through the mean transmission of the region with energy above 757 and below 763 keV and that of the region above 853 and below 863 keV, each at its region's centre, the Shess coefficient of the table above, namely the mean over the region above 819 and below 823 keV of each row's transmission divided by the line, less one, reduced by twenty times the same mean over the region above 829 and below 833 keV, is 1.5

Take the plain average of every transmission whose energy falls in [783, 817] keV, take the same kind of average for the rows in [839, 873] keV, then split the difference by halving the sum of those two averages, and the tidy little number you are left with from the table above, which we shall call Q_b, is 185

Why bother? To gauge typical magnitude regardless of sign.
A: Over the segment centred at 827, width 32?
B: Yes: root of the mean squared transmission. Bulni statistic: 171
